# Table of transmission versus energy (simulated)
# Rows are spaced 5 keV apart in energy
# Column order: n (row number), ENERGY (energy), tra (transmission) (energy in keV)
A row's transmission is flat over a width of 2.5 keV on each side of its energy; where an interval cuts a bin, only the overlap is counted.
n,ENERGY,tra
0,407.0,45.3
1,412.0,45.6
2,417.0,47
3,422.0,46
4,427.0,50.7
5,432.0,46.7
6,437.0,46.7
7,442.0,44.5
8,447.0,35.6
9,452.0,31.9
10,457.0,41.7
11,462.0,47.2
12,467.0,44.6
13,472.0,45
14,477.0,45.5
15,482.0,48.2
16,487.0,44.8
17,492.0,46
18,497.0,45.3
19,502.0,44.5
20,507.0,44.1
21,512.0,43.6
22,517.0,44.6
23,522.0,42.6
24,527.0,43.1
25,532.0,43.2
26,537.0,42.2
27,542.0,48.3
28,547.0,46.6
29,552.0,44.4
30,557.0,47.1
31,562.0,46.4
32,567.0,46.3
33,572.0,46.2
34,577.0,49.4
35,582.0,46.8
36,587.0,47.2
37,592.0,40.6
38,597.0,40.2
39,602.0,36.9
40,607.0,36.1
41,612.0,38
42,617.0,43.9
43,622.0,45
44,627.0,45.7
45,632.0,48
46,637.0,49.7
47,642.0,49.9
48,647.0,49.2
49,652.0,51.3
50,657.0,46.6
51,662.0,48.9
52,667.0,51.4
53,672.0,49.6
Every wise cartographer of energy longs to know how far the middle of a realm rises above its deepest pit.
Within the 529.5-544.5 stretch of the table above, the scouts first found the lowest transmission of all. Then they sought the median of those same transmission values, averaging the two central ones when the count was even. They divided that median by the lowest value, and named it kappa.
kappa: 1.02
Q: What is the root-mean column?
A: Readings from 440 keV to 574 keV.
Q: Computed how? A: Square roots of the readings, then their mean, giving 6.64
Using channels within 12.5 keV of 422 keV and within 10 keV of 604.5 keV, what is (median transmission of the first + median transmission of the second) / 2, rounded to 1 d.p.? 42.1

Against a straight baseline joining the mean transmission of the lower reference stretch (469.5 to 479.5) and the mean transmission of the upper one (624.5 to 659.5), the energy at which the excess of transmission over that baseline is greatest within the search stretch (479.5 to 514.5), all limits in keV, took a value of 482.0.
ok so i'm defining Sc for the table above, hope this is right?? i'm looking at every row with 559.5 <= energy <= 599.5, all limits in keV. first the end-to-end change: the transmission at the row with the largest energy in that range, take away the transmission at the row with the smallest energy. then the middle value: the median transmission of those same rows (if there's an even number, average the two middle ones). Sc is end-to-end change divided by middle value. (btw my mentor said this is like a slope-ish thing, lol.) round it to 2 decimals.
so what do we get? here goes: -0.13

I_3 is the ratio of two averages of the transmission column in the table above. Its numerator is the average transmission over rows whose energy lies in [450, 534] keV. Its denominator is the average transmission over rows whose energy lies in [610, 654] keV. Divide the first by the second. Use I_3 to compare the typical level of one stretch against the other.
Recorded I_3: 0.94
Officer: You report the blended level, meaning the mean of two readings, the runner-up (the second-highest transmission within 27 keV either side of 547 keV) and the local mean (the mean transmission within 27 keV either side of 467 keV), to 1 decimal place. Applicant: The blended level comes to 45.1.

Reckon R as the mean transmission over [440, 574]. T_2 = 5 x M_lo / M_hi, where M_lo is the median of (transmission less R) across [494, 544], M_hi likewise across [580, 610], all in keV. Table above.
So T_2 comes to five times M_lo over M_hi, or 0.5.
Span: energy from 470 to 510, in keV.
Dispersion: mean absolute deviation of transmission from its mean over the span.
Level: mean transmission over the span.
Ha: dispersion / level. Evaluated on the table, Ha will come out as 0.02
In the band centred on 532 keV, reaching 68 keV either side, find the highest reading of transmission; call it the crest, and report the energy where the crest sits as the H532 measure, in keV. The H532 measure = 577.0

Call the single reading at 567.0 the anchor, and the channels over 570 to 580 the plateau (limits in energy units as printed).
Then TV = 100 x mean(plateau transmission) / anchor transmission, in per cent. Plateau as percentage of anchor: 103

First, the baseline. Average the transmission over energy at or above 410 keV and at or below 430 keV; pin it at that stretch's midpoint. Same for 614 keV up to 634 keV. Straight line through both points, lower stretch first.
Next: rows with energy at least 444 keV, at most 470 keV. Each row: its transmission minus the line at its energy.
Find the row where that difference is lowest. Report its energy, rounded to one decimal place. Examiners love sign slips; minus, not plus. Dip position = 452.0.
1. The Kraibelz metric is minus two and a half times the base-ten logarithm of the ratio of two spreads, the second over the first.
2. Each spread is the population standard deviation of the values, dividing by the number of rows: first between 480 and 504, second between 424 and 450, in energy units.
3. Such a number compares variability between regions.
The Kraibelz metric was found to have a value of -1.5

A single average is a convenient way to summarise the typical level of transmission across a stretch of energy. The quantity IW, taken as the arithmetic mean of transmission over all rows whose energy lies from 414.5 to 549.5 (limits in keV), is 44.5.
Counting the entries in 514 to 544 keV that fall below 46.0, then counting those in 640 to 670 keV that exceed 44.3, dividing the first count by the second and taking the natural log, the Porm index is -0.2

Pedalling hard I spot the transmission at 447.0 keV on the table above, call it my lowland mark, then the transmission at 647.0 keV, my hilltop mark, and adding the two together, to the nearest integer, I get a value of 85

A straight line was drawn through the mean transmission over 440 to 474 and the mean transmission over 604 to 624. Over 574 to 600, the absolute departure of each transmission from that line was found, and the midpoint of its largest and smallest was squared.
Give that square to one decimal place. 19.0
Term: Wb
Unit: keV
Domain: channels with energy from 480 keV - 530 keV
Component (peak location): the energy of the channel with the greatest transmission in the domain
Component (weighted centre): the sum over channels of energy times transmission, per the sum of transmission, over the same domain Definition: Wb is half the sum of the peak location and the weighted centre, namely 493.0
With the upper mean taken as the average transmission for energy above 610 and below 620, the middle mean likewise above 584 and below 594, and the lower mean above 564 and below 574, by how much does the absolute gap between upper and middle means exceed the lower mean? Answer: -43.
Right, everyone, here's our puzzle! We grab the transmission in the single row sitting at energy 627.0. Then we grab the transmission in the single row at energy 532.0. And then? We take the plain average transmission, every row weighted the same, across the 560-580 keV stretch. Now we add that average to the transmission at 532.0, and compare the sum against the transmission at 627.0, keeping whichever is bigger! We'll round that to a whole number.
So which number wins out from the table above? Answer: 90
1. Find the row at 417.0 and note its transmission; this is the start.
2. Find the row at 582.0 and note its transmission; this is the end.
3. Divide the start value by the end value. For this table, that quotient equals 1.00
